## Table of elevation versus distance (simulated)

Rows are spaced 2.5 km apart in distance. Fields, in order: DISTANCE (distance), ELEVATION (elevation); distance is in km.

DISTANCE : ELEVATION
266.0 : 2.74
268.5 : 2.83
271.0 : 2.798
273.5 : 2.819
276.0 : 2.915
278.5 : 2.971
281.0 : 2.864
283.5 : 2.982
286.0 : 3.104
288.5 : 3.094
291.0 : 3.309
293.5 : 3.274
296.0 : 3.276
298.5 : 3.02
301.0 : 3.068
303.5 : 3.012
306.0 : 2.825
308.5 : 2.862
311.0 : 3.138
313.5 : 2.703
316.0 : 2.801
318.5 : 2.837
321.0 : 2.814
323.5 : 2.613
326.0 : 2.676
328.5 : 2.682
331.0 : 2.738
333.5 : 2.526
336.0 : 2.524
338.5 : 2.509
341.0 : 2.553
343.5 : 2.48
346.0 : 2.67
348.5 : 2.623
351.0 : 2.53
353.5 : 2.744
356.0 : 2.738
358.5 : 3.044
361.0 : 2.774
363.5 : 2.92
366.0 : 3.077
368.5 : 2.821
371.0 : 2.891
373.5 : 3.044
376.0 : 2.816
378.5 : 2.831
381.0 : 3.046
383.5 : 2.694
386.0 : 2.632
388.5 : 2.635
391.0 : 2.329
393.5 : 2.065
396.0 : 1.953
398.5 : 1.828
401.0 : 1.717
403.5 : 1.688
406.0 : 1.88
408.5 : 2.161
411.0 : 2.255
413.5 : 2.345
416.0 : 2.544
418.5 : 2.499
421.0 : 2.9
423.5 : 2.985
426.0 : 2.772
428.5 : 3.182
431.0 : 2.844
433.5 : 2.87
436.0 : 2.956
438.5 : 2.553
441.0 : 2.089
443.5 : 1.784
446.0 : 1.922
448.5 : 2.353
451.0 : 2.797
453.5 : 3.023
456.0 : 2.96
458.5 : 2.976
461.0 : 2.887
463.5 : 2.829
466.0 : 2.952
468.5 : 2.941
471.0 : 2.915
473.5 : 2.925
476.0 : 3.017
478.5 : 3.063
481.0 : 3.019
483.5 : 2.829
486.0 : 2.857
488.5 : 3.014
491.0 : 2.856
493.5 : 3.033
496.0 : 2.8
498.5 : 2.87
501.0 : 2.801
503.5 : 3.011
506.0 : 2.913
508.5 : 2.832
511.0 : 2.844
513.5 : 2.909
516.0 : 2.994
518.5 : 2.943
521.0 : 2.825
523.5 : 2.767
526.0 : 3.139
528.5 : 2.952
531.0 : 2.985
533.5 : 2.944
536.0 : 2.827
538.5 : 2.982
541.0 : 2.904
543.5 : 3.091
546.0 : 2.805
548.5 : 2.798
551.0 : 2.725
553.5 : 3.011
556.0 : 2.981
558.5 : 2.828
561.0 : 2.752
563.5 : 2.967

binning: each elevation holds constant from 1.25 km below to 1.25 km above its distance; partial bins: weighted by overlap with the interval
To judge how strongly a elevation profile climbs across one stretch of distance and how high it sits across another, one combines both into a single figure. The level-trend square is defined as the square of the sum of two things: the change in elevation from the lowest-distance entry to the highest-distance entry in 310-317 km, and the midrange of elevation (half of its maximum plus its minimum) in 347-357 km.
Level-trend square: 5.3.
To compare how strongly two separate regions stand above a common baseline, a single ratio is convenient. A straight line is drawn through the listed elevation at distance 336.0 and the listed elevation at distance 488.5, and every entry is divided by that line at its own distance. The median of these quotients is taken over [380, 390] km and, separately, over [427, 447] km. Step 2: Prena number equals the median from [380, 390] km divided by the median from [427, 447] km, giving 1.05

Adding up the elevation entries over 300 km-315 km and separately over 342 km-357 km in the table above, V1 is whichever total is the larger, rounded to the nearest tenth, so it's 17.6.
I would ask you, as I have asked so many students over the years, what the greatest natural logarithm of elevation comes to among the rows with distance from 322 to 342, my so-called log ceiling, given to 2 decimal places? 1.01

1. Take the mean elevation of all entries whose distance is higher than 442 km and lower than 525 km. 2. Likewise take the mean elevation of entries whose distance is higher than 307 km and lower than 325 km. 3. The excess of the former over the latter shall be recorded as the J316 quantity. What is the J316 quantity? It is 0.01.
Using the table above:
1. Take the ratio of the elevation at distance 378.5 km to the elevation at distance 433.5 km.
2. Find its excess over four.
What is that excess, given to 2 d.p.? -3.01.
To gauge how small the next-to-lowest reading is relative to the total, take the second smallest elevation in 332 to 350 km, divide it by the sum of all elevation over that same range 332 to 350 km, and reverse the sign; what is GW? -0.140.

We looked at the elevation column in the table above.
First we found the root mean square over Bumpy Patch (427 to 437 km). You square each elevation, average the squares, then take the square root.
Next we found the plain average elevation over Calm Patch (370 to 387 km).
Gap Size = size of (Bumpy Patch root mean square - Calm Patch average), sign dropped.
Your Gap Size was 0.1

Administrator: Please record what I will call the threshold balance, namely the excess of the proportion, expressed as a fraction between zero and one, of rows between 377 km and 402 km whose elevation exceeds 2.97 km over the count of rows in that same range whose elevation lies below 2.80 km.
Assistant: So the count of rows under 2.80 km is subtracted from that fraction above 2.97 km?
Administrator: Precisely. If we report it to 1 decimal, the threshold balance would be -7.9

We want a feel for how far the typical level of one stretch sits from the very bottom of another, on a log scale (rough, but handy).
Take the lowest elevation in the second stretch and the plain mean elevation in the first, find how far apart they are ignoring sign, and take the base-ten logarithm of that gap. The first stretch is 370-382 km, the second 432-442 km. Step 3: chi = -0.08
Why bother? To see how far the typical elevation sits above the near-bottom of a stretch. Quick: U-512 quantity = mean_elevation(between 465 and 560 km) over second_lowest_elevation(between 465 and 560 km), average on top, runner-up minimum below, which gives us 1.055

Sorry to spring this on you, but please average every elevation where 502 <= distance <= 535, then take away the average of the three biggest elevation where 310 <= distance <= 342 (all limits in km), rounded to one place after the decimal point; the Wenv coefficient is 0.0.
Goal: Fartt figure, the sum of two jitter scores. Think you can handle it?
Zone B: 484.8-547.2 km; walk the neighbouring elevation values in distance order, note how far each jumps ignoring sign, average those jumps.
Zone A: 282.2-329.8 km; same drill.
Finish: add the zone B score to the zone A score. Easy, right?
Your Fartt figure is 0.25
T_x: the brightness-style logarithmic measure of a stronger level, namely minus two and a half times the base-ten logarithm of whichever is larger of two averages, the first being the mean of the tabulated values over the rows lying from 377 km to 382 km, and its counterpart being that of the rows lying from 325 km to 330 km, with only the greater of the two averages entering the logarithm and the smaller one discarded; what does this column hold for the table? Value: -1.17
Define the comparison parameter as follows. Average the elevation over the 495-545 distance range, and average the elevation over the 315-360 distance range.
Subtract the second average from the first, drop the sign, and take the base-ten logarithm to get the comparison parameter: -0.61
